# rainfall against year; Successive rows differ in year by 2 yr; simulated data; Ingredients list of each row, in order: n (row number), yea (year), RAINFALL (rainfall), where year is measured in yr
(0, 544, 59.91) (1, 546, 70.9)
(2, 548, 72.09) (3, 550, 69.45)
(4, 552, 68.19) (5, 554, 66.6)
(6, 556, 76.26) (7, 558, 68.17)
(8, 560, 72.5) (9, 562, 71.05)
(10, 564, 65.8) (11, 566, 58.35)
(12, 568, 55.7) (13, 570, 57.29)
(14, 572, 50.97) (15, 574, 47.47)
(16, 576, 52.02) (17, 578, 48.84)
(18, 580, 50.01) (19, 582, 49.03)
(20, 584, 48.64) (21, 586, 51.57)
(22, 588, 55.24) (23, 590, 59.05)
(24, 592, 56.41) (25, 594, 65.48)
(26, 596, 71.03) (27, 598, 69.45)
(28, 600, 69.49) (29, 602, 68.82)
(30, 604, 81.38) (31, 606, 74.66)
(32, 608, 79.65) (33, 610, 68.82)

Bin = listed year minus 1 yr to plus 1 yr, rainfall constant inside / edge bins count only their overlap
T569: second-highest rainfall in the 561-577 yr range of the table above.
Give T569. 65.8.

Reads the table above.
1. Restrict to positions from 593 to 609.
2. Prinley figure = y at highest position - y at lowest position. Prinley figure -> 14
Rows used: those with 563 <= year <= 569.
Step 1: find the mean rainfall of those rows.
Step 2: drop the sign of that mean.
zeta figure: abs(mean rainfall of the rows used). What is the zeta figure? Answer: 60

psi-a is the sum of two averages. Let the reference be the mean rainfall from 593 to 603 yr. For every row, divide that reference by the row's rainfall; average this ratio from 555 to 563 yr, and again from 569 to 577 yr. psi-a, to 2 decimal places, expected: 2.29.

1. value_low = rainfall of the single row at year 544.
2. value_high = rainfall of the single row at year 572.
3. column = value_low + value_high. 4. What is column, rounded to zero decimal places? 111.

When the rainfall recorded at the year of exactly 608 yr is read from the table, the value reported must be 79.65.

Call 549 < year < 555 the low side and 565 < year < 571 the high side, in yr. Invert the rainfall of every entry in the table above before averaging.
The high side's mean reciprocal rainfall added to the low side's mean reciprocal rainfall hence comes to 0.032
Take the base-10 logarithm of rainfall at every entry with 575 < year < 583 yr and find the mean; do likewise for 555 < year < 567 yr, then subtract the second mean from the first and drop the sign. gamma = 0.14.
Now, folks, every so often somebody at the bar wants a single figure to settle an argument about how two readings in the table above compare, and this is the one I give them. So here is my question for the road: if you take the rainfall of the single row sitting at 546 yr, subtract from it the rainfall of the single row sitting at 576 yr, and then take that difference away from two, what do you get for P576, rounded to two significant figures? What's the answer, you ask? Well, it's -17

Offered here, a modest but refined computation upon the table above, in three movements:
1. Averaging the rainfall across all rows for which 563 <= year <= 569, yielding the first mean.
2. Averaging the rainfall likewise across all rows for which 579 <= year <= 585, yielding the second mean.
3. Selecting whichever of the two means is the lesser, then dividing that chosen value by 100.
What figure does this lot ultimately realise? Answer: 0.49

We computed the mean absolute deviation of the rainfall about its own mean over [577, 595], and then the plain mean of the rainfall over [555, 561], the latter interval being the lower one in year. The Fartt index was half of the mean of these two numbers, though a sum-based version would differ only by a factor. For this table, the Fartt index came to 19.2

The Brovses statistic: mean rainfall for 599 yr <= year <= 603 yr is 69.2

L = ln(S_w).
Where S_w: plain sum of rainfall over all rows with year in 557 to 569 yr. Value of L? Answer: 5.97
